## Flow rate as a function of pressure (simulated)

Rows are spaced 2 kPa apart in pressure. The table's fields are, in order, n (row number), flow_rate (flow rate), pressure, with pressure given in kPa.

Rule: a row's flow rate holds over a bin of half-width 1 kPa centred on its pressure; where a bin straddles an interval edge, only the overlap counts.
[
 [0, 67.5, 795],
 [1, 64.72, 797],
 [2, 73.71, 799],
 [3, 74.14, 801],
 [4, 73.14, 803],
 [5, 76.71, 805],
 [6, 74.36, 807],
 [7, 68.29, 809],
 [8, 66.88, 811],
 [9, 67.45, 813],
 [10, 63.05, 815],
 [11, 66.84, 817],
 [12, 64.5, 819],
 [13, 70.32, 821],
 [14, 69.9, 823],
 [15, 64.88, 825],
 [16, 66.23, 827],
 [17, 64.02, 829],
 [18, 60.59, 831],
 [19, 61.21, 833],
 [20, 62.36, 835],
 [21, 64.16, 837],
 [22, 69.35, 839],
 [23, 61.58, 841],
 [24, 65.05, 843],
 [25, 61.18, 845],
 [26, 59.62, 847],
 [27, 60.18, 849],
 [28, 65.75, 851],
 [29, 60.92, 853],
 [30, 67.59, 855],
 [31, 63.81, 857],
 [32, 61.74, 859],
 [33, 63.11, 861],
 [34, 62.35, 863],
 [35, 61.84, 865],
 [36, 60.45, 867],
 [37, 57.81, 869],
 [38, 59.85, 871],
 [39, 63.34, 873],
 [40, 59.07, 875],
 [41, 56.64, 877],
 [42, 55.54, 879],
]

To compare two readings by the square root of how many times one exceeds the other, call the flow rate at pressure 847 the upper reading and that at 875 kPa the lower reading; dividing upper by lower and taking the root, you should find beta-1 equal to 1.00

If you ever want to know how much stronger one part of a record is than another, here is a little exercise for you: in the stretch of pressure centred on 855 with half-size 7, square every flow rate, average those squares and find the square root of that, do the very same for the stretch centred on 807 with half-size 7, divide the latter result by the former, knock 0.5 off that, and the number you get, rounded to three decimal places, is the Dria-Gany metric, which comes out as 0.631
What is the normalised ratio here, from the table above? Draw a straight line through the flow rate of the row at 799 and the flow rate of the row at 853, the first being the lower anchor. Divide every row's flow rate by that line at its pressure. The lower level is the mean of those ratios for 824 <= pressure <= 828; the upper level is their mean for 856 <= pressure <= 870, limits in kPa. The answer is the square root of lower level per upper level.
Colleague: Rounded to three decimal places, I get 0.962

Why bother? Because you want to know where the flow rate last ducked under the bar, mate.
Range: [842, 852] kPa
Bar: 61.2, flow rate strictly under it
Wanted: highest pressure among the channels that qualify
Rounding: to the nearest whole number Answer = 849 kPa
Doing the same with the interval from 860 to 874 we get 871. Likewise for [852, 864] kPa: 853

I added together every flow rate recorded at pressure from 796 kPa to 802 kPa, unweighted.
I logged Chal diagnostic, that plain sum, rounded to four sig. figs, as 212.6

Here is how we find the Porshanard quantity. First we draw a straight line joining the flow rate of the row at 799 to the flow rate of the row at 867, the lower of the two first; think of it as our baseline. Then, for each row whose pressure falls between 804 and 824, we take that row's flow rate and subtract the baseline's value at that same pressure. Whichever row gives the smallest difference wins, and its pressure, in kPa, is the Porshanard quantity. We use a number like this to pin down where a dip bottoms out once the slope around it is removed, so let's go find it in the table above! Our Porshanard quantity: 815 kPa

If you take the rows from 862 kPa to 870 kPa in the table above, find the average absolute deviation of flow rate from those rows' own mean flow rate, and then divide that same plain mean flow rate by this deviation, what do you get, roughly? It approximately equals 40.9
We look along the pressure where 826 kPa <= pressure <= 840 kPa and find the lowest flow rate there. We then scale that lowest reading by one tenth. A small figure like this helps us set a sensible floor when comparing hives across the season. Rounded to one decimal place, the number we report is 6.1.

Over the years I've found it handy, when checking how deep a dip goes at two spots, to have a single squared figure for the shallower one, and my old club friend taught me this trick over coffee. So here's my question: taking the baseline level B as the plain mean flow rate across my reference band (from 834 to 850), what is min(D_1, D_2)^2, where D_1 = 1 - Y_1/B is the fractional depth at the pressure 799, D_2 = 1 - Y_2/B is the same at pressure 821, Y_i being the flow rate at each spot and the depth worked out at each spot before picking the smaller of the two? 0.029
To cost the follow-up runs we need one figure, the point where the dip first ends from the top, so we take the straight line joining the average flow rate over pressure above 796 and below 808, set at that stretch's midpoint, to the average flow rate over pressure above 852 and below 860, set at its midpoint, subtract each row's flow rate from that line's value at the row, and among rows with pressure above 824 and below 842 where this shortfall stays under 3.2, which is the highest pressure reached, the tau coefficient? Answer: 839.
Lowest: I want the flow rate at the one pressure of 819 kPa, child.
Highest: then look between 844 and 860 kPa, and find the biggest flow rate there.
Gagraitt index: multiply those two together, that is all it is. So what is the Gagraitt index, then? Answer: 4360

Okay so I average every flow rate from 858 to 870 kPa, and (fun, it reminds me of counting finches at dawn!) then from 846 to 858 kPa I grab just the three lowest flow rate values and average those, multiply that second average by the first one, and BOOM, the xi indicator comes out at 3688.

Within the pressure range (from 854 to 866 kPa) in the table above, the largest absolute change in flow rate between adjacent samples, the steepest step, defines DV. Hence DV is 3.8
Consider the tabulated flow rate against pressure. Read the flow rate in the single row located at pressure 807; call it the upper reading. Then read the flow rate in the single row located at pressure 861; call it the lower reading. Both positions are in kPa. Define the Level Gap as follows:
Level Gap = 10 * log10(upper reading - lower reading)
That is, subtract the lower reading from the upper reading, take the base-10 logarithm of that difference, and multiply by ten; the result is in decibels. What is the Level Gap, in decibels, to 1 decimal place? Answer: 10.5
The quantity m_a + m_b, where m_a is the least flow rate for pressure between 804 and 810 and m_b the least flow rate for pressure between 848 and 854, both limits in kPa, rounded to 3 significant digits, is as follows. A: 128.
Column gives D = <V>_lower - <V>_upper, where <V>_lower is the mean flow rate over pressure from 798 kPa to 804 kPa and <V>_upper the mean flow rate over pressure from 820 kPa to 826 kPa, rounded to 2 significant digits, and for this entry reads 5.3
